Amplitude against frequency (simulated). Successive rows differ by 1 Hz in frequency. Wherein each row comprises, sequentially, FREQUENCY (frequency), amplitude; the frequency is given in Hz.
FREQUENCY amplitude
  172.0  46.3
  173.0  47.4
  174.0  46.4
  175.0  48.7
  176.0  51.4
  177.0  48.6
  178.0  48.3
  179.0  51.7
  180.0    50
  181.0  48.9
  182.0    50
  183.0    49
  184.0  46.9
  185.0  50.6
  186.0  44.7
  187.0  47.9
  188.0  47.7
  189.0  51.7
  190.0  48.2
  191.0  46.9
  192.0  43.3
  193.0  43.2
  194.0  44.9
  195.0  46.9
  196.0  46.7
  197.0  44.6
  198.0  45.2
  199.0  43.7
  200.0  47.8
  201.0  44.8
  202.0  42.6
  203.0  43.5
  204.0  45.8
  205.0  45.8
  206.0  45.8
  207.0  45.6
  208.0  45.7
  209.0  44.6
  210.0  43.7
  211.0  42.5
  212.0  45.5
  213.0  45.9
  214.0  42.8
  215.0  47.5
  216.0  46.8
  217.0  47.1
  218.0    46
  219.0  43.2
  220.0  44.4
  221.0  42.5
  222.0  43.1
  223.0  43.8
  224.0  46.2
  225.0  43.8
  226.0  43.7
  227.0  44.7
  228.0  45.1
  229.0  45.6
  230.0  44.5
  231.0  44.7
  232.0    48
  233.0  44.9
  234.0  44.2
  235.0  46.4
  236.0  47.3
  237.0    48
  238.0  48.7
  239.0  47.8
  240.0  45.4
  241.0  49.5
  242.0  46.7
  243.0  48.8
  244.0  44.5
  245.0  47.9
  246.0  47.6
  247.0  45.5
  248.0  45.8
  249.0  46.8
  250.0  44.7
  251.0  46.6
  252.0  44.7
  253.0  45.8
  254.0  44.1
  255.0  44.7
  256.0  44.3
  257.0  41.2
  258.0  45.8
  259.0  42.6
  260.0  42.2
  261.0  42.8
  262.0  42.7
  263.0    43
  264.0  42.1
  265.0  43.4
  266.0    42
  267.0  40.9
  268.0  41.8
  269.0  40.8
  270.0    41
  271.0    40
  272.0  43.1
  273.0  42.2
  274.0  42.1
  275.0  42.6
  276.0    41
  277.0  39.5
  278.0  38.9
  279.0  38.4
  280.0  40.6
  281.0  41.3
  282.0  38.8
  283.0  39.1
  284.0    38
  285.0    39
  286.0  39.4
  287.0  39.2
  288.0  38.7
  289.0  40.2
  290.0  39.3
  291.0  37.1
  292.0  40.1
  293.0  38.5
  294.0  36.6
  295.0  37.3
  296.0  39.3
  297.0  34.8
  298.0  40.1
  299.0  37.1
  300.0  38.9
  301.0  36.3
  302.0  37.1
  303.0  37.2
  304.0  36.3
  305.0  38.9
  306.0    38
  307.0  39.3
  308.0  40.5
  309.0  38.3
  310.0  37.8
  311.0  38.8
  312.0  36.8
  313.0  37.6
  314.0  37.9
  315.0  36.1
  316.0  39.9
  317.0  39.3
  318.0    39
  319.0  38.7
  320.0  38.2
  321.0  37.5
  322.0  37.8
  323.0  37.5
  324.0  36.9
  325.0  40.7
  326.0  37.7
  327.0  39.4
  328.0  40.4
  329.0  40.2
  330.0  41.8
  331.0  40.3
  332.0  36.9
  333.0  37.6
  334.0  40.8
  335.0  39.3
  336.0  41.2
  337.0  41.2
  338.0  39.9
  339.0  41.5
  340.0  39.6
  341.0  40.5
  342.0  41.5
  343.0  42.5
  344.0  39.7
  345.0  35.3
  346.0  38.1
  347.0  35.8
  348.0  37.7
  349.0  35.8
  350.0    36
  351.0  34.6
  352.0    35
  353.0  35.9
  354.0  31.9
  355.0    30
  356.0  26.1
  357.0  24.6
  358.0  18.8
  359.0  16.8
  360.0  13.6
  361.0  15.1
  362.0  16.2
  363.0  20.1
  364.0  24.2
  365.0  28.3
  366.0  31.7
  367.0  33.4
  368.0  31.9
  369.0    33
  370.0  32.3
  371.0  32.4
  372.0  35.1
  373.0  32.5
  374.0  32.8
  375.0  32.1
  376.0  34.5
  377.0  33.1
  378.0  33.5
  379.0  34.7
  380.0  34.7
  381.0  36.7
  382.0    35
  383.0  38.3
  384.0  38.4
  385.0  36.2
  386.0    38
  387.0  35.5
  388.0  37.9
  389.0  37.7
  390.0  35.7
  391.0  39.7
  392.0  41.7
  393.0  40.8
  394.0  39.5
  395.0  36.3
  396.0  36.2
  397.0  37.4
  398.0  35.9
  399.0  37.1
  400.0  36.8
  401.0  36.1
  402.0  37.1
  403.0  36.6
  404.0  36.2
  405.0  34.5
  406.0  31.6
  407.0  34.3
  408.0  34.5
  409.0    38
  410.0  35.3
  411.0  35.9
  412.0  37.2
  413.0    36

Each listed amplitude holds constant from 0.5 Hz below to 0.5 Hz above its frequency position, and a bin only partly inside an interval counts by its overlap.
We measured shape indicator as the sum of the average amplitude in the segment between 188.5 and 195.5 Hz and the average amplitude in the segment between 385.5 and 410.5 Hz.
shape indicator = 83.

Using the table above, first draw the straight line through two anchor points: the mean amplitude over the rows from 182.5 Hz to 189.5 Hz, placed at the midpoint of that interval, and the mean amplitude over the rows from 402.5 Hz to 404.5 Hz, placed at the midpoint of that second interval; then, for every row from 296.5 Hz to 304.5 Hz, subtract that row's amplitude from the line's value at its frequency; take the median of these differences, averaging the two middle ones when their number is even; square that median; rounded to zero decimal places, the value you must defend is 25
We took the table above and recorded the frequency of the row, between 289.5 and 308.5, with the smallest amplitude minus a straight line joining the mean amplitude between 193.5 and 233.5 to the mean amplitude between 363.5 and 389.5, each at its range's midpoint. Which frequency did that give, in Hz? 297.0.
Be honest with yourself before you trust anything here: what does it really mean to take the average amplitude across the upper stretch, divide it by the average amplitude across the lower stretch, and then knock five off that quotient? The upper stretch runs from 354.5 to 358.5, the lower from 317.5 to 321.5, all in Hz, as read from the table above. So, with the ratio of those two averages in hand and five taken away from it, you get -4.35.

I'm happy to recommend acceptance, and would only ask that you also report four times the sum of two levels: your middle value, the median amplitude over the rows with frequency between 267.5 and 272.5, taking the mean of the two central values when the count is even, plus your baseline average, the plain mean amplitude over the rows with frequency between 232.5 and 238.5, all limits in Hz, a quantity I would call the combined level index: 350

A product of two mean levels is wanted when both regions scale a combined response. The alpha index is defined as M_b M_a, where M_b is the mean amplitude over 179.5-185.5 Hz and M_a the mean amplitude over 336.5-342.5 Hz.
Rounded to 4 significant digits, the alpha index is 2004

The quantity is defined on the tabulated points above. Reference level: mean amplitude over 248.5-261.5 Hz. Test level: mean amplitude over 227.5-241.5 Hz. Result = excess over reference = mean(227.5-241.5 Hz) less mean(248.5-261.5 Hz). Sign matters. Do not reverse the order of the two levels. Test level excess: 2.1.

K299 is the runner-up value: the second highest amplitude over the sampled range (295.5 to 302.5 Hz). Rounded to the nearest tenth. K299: 39.3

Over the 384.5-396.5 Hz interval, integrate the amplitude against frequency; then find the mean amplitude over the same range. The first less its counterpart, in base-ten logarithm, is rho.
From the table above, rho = 2.62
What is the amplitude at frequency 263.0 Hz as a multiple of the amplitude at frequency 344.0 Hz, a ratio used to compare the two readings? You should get 1.08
